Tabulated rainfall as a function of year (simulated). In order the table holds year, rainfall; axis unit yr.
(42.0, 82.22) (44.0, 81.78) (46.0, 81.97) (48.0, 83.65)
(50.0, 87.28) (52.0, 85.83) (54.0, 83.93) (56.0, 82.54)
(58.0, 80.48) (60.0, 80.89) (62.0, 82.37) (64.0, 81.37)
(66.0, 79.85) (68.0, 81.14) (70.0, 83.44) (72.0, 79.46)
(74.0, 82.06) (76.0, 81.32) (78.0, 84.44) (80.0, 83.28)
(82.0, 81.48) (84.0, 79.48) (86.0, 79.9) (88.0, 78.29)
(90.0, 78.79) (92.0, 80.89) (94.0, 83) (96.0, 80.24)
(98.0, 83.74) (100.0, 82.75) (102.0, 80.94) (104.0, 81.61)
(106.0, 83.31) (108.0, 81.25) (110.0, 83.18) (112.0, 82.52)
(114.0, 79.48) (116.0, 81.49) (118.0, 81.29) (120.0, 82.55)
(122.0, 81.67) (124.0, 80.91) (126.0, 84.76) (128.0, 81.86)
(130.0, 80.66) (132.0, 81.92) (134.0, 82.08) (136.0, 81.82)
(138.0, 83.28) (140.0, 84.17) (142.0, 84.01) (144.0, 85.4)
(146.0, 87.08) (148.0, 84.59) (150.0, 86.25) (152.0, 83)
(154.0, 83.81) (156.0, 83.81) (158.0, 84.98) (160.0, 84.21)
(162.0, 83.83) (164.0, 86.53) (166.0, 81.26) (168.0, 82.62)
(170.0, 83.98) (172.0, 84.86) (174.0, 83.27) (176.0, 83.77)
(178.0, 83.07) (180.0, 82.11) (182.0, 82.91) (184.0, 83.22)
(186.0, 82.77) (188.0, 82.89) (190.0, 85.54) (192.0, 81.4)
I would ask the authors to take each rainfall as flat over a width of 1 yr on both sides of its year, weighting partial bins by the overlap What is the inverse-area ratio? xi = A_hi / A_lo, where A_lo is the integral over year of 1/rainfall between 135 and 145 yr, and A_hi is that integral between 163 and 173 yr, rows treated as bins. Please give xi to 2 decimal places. 1.00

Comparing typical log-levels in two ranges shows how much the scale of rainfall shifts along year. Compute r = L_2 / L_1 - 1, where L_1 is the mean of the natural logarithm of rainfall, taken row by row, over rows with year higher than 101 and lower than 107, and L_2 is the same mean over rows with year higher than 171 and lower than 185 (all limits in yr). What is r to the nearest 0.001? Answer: 0.004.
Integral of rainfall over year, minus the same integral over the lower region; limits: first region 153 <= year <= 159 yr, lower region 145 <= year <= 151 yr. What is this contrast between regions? -11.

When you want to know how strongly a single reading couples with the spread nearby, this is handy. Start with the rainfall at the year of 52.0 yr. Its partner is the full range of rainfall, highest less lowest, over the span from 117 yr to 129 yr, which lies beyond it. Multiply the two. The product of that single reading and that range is 330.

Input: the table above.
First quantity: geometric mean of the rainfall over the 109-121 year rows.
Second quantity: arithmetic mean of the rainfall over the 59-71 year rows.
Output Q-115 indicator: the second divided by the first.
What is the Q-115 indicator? 1.00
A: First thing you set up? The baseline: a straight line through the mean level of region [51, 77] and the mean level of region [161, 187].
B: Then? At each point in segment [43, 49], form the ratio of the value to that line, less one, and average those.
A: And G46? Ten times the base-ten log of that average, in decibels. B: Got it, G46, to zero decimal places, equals -20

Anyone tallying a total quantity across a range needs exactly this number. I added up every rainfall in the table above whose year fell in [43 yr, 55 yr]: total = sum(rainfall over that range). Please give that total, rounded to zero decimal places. 504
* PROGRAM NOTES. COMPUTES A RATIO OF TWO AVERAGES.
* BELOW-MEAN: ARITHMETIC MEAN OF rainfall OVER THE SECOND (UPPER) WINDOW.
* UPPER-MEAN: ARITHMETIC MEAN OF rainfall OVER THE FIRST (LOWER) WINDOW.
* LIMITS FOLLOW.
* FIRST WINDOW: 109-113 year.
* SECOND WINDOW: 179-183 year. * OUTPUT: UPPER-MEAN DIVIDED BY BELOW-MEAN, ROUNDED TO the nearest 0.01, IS 1.00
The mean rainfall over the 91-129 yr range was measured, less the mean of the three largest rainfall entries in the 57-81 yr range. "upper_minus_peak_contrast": -1.7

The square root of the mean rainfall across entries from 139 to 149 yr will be 9.22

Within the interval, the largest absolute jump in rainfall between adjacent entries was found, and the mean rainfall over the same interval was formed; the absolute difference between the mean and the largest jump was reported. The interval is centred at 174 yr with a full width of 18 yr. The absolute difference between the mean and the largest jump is 81.5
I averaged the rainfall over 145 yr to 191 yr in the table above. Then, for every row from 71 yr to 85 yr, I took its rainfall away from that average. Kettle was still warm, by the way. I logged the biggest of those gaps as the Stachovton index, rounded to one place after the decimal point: 4.5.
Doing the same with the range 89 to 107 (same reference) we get 5.1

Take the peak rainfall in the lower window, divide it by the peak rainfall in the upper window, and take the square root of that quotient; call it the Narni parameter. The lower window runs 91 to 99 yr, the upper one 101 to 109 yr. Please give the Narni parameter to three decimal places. 1.003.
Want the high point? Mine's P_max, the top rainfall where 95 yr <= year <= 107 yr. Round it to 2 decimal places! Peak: 83.74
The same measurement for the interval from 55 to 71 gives 83.44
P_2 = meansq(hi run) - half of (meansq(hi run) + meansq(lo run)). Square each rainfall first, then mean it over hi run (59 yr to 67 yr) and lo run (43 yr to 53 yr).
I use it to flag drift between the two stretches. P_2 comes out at -248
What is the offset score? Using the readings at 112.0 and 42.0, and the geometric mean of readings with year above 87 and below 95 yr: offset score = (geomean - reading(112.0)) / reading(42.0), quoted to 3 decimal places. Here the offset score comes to -0.028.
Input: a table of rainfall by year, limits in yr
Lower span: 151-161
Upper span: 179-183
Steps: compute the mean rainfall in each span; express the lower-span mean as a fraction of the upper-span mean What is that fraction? 1.02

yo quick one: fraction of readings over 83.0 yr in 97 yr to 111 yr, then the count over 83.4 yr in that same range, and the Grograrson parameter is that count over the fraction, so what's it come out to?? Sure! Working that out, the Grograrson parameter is 2.3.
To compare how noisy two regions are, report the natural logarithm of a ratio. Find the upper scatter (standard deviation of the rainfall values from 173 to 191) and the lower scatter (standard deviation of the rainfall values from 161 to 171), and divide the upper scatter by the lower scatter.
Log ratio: -0.7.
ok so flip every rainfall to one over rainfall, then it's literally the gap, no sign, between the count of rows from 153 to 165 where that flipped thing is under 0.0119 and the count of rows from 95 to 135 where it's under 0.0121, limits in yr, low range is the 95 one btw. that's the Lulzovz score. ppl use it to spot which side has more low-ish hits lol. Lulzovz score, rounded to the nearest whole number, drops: 2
